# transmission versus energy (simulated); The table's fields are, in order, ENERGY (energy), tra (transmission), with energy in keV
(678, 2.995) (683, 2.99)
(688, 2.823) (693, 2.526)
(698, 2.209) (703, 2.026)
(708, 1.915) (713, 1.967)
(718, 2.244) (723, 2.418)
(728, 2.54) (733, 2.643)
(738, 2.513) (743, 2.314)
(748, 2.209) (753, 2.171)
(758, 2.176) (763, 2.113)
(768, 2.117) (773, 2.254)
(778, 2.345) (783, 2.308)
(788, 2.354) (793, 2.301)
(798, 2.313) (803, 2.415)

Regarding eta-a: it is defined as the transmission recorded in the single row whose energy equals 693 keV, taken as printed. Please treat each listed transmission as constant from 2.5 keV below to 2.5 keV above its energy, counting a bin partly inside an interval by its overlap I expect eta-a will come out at 2.526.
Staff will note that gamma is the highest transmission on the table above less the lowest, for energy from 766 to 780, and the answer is 0.23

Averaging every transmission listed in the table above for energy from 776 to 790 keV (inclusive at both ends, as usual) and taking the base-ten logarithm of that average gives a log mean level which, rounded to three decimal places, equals 0.368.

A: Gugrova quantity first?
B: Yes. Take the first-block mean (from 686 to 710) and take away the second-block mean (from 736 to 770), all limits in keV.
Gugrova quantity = 0.07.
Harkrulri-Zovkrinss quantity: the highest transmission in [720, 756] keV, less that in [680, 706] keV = -0.35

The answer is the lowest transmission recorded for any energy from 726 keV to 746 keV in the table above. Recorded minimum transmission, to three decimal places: 2.314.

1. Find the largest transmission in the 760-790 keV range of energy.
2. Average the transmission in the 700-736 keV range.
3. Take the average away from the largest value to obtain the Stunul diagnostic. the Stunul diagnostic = 0.1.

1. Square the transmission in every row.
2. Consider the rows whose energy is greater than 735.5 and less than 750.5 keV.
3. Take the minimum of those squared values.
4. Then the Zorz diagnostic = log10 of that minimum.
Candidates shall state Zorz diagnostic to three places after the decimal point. 0.688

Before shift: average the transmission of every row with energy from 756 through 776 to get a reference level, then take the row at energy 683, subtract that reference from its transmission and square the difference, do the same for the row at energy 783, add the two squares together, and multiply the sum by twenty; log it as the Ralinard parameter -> 14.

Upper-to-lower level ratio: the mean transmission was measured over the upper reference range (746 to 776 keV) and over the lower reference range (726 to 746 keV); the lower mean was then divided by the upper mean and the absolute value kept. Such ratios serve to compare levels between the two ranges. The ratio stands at 1.15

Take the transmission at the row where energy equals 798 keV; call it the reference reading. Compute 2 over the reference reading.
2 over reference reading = 0.86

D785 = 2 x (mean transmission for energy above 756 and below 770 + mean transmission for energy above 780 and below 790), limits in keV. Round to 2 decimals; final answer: 8.93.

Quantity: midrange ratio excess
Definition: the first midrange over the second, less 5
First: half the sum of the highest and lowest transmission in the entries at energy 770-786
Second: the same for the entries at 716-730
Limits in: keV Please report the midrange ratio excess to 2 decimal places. -4.04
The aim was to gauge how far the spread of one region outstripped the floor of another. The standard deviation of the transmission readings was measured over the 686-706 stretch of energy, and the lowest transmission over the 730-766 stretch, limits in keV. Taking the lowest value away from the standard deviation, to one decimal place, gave -1.8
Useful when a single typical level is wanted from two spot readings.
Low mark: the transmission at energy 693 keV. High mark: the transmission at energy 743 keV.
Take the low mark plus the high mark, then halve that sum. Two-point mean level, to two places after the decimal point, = 2.42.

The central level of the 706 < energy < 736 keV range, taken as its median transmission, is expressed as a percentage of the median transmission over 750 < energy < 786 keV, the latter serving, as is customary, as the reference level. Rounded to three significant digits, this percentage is 107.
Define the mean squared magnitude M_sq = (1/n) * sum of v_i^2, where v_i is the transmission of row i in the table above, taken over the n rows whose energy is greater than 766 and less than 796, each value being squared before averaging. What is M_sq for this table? 5.2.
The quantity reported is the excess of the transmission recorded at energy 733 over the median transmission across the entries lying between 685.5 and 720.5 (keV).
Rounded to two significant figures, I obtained 0.43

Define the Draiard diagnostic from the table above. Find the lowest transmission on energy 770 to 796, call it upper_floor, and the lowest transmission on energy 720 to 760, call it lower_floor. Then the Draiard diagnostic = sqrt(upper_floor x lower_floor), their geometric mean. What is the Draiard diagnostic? 2.21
